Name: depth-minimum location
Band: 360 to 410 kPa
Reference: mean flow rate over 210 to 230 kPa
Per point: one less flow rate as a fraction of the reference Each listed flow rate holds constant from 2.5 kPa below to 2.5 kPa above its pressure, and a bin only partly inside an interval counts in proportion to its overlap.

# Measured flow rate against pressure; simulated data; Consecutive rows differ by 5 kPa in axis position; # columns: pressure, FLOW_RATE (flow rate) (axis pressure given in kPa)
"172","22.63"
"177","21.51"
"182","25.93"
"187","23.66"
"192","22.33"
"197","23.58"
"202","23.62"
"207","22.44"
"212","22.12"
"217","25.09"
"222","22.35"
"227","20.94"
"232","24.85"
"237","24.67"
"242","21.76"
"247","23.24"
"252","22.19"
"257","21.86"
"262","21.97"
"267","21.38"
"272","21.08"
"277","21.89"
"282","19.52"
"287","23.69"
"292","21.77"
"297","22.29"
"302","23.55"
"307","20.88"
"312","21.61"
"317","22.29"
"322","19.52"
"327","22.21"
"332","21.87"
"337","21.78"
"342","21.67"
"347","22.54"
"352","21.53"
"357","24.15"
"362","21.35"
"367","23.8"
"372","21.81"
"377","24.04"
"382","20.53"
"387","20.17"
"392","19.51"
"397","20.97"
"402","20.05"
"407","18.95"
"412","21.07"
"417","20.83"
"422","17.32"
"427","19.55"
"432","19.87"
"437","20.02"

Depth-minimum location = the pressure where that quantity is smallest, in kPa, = 377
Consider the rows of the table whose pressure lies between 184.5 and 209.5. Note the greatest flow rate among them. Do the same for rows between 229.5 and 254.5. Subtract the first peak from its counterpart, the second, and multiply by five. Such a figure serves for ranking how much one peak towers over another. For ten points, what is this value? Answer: 6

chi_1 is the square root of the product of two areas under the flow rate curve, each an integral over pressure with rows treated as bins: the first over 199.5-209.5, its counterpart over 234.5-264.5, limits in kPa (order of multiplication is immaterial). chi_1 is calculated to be 395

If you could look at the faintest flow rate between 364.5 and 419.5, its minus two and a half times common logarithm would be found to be -3.194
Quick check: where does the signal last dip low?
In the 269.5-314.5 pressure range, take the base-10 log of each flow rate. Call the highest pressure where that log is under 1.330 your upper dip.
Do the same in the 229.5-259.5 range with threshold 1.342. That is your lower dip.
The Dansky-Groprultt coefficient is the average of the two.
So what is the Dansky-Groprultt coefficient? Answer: 282.0 kPa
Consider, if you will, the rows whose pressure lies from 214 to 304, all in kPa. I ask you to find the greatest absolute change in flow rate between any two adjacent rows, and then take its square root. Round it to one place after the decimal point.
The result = 2.0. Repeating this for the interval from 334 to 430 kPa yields 1.9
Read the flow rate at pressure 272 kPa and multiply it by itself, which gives 444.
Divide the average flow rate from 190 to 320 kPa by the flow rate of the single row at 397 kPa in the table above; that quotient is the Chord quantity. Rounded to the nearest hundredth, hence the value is 1.07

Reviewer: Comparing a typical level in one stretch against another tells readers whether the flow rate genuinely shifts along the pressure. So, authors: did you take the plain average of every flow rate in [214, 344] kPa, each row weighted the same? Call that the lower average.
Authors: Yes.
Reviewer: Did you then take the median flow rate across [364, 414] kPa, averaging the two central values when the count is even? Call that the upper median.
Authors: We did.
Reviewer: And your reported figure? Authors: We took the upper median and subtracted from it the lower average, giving -1.4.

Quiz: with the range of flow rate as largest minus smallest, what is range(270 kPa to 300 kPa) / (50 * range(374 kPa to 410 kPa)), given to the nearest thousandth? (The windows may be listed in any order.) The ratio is 0.016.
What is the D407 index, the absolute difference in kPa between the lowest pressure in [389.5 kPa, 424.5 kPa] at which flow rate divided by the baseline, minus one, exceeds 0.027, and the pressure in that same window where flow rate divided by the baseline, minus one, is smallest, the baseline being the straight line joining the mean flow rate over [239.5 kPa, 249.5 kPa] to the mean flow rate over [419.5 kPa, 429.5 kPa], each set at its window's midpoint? 25 kPa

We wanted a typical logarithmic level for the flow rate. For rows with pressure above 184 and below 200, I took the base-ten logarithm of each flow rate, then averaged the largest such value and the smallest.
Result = 1.36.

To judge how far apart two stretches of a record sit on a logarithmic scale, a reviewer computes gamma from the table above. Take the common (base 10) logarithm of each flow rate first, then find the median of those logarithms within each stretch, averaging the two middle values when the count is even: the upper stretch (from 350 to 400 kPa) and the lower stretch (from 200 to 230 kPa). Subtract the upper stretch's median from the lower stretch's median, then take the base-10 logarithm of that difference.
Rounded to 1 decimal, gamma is -1.7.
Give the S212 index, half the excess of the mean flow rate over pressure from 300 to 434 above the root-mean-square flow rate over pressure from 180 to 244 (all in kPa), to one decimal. -1.1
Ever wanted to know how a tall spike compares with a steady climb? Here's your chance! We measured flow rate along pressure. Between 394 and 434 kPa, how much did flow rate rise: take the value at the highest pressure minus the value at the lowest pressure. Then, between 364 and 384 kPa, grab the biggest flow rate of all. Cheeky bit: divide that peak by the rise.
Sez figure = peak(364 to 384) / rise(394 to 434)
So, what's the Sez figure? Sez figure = -22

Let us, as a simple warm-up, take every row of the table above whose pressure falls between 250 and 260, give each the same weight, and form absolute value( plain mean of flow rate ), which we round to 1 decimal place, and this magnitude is 22.0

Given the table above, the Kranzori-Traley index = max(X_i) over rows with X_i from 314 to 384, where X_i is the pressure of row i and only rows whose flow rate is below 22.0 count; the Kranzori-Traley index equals 382 kPa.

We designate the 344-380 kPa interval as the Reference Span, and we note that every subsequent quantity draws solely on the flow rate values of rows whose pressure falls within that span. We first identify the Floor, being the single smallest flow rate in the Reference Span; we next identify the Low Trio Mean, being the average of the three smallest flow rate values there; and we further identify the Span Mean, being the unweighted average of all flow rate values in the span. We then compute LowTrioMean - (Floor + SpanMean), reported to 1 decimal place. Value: -22.5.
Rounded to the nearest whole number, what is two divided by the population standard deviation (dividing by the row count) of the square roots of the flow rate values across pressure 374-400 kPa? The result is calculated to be 12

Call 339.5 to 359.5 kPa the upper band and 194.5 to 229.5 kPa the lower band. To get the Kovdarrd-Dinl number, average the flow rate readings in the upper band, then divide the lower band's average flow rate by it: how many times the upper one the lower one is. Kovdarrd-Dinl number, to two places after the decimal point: 1.02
